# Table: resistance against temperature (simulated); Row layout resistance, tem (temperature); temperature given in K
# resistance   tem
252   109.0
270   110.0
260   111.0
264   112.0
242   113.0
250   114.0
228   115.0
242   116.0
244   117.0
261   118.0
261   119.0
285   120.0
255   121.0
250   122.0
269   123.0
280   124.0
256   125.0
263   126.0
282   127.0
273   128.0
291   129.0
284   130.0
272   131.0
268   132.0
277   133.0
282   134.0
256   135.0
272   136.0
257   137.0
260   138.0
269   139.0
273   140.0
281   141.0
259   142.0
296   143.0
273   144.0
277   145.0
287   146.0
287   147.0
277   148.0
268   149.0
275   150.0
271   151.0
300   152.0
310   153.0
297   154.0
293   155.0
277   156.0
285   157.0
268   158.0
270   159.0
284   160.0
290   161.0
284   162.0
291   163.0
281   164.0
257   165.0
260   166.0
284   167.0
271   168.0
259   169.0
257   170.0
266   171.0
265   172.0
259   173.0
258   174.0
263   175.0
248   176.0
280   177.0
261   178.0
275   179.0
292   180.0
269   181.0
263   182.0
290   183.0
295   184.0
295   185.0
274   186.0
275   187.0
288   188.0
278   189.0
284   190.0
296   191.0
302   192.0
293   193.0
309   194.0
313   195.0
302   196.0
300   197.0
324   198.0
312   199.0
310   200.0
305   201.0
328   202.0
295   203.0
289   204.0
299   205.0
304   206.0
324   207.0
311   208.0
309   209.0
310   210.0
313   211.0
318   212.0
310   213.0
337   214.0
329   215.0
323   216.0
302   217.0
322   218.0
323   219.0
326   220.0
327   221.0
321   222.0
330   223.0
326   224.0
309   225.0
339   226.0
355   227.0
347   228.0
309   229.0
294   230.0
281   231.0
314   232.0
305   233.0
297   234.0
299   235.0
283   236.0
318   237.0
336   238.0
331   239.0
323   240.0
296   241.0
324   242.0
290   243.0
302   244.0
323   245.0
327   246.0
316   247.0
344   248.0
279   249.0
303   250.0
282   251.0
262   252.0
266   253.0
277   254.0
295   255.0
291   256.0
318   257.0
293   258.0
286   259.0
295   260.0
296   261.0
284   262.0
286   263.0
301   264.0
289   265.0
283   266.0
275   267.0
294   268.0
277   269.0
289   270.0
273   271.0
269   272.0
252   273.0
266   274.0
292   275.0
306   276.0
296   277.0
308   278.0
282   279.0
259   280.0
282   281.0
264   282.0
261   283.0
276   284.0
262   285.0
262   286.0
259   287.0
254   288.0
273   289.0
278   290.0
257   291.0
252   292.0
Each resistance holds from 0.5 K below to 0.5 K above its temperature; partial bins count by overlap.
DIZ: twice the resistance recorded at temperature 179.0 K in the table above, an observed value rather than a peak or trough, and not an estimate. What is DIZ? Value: 550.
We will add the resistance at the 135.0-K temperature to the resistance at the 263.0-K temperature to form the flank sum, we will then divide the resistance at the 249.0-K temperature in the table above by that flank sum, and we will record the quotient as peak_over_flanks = 0.515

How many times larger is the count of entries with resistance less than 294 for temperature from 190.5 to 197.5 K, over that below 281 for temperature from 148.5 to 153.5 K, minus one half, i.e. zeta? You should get -0.17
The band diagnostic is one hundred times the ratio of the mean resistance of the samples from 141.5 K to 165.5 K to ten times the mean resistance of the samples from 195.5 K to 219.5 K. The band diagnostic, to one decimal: 9.0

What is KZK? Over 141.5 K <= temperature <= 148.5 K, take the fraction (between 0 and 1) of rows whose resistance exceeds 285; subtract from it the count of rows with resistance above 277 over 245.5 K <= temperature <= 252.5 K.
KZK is -5.6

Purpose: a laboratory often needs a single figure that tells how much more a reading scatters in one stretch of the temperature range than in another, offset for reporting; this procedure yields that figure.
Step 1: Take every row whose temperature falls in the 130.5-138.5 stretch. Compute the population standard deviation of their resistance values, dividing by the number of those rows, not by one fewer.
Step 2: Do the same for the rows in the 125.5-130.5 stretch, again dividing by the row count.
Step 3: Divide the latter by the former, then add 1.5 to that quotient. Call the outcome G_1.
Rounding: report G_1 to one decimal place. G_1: 2.6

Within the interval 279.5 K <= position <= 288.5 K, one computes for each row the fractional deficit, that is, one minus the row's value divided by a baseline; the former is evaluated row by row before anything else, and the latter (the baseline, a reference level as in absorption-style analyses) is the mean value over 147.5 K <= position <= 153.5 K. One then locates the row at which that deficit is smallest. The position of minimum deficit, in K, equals 281.0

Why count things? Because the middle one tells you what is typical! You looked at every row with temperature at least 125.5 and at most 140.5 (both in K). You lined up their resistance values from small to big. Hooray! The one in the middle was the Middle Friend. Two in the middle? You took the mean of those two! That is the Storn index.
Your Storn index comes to 272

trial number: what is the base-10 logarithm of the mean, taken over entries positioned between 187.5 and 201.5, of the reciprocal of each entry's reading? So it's -2.48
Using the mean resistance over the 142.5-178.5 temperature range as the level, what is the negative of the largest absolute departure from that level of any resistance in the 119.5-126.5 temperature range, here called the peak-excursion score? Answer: -26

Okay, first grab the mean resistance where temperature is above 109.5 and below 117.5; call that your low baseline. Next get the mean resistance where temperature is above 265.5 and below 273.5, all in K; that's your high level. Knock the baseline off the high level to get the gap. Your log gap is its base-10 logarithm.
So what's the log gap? 1.4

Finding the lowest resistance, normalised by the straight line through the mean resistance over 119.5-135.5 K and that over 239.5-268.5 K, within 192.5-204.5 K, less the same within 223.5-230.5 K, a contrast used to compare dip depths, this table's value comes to 0.00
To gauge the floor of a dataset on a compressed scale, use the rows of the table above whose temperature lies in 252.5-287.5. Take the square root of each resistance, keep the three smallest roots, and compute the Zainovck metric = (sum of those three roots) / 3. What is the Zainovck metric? 16.0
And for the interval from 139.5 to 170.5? 16.1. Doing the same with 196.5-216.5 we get 17.2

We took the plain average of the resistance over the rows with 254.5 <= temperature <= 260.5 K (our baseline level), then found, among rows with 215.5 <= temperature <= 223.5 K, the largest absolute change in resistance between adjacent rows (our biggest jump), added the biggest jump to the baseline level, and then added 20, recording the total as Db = 337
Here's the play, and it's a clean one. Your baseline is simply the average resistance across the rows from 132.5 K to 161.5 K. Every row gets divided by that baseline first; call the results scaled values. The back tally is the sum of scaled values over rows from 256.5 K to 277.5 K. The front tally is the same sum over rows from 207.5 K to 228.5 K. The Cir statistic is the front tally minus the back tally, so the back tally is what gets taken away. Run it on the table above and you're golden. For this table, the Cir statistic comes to 2.8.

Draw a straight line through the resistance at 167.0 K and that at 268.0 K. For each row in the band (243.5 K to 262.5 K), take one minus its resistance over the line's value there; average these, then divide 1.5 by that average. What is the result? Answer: -102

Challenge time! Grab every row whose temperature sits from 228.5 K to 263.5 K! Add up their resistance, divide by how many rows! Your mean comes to 301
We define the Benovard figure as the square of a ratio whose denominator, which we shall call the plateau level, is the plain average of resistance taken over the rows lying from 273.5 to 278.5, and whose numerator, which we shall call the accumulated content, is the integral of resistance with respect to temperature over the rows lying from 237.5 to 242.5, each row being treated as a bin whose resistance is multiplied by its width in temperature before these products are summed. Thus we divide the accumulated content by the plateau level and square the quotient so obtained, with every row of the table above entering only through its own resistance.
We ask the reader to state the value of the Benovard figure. 30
